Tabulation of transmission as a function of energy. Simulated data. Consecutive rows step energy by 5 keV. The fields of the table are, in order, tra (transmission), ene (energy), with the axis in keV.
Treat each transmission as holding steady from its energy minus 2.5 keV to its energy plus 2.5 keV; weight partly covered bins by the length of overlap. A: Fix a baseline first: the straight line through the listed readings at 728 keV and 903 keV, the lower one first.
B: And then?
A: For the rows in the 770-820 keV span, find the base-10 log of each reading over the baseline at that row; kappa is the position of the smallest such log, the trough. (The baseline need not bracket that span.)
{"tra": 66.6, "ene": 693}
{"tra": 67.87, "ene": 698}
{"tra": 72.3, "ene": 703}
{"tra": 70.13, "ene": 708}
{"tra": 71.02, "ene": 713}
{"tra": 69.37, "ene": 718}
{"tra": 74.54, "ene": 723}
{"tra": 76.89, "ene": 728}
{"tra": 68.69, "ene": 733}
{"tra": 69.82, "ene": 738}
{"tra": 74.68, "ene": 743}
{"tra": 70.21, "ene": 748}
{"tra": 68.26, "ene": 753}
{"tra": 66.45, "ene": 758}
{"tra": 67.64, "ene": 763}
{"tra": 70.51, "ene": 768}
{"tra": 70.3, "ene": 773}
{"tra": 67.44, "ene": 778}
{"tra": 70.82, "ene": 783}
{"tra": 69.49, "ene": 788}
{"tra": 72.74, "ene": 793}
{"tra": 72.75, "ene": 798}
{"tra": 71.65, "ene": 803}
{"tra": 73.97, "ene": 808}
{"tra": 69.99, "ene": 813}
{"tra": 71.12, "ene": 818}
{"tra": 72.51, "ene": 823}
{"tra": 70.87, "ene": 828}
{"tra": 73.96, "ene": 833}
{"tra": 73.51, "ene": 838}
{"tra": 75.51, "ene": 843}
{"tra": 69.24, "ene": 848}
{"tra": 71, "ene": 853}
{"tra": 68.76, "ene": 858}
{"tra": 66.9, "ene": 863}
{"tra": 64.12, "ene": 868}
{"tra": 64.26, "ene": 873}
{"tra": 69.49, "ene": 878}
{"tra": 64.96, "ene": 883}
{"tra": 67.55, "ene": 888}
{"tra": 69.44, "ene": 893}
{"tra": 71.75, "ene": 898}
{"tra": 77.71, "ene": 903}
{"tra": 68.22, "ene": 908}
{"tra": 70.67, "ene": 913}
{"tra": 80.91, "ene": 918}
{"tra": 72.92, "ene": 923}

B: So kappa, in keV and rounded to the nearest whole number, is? 778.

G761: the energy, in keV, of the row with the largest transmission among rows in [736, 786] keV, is 743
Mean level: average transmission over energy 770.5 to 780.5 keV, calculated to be 68.9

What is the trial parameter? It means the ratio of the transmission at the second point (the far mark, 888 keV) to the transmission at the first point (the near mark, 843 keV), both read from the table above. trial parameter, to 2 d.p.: 0.89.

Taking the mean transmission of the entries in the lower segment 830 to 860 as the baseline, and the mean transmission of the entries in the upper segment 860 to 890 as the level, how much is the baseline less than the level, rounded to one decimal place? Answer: -5.8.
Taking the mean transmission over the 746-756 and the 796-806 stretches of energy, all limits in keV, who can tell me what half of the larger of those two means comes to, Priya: 36.1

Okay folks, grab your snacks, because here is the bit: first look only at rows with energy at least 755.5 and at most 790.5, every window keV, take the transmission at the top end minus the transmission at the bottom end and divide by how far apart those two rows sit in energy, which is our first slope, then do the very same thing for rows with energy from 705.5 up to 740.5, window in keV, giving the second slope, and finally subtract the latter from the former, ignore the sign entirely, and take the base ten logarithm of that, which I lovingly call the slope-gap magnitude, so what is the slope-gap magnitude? -1.0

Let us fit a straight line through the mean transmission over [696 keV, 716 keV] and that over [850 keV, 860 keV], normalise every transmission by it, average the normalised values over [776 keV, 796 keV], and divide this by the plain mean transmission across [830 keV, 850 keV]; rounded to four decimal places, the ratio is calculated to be 0.0137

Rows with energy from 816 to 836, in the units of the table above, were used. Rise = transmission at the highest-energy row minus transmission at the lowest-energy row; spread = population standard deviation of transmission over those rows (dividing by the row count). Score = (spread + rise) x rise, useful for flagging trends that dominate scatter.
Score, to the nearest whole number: 12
